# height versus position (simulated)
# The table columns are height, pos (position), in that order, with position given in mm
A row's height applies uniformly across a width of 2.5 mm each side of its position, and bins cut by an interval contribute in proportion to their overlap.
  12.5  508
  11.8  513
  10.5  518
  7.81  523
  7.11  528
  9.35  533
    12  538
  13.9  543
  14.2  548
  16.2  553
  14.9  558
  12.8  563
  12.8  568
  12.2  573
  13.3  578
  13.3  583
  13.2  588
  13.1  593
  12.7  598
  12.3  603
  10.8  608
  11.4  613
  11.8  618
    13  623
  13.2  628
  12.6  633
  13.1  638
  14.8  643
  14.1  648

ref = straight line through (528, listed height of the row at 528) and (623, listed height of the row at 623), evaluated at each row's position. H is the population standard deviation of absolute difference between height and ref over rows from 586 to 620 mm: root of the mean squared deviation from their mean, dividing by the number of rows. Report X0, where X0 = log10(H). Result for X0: -0.2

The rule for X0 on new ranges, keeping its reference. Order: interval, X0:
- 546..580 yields 0.3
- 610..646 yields -0.4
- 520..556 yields 0.4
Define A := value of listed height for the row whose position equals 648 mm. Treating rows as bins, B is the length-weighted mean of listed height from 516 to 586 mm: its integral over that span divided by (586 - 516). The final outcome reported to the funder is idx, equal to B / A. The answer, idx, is 0.86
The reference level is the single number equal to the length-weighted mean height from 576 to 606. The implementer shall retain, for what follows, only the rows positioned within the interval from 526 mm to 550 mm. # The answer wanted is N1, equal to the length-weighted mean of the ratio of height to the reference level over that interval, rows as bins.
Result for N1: 0.88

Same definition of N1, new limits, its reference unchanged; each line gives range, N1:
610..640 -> 0.96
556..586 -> 1.02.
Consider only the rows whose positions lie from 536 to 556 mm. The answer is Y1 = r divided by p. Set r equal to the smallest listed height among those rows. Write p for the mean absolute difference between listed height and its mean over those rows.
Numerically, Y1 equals 11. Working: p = 1.1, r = 12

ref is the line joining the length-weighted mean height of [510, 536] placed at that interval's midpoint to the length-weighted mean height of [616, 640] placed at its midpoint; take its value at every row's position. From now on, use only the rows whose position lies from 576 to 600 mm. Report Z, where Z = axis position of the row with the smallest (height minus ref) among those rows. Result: 598 mm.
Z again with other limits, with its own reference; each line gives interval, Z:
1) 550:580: 573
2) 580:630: 608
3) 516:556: 528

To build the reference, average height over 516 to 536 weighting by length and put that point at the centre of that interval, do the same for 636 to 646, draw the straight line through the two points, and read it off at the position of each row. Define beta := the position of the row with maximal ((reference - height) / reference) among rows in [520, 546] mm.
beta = 528 mm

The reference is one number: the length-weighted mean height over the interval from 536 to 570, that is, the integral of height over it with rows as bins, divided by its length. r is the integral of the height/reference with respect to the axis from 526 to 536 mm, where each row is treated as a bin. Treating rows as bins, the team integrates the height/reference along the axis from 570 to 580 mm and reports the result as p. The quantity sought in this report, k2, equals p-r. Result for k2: 3.1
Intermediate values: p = 9.2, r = 6.1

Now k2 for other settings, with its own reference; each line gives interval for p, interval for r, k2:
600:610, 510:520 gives 0.3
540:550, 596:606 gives 1.1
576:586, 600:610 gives 1.2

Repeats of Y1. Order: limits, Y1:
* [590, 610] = 15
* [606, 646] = 11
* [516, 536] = 6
